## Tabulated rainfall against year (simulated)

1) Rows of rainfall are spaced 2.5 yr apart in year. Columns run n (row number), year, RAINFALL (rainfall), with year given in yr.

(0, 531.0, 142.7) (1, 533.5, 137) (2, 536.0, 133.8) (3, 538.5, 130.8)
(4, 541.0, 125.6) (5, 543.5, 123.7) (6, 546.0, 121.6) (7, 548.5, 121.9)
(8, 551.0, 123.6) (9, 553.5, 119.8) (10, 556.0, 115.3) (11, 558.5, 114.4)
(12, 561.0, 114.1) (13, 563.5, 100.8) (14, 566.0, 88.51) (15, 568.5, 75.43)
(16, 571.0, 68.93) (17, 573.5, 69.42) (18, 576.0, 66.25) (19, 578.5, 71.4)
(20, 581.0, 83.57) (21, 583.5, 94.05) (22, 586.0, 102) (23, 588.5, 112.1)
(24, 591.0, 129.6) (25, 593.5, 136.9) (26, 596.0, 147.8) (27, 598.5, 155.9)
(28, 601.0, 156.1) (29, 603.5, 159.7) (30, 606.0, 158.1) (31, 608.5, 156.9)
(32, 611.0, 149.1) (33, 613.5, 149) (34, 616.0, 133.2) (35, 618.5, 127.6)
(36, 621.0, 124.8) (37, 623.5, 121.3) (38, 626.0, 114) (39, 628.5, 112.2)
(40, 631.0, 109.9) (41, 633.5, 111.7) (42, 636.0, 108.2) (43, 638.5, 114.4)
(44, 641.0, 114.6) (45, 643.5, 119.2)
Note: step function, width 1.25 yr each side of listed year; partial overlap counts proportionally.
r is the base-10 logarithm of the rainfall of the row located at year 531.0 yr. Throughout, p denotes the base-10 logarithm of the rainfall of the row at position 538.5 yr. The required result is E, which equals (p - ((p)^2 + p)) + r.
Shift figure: -2.3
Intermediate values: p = 2.12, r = 2.15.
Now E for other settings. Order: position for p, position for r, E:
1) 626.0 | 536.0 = -2.1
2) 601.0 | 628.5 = -2.8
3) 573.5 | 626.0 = -1.3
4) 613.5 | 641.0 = -2.7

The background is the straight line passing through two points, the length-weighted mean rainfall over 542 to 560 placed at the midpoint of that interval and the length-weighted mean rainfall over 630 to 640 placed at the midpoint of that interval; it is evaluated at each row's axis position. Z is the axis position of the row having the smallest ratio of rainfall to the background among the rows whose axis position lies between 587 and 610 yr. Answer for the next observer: 588.5 yr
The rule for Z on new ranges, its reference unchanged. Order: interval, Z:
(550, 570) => 568.5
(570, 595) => 576.0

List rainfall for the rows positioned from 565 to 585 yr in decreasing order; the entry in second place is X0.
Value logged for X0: 88.51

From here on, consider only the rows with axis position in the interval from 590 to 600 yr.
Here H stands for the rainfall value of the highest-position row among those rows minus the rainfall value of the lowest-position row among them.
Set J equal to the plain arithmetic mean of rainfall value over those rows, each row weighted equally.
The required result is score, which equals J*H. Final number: 3749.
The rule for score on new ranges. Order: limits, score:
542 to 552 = -12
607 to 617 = -3485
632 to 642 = 325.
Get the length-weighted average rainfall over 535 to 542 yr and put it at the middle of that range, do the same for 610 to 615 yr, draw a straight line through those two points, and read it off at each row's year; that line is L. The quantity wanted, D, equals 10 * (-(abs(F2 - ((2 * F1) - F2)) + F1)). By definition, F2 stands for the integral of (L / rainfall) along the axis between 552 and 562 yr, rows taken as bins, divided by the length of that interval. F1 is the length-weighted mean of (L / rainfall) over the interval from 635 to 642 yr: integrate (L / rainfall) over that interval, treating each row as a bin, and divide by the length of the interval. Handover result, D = -18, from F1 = 1.4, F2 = 1.16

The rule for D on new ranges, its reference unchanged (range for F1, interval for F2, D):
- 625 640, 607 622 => -20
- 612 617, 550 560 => -12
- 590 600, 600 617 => -11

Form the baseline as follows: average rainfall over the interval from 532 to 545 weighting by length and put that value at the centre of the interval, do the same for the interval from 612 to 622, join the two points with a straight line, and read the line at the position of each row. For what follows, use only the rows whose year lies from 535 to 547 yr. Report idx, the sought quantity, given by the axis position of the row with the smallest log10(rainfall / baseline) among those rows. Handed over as 546.0 yr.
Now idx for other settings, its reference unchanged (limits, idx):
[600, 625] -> 623.5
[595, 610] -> 596.0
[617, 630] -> 628.5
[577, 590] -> 578.5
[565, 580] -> 576.0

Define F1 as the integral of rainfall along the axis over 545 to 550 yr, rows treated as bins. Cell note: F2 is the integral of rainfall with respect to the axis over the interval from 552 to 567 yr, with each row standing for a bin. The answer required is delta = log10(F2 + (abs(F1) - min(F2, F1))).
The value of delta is 3.22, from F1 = 609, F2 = 1641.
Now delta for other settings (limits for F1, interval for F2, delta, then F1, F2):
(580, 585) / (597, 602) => 2.89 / 449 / 778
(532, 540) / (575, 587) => 3.03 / 1071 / 1001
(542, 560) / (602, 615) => 3.33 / 2161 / 2004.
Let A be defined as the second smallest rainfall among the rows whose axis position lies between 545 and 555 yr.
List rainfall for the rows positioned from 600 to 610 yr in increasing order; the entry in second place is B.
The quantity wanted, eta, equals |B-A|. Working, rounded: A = 121.6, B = 156.9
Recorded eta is 35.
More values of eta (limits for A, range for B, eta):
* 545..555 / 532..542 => 9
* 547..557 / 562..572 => 44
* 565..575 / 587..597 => 60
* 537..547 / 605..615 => 25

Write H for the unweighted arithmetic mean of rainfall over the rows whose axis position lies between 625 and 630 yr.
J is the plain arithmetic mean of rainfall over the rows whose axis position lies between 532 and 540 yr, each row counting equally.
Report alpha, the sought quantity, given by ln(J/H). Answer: 0.2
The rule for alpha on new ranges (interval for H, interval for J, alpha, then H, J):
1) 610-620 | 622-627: -0.2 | 140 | 118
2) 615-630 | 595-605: 0.2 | 122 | 155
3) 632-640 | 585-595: 0.1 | 111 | 120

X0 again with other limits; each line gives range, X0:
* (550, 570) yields 119.8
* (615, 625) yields 127.6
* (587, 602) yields 155.9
